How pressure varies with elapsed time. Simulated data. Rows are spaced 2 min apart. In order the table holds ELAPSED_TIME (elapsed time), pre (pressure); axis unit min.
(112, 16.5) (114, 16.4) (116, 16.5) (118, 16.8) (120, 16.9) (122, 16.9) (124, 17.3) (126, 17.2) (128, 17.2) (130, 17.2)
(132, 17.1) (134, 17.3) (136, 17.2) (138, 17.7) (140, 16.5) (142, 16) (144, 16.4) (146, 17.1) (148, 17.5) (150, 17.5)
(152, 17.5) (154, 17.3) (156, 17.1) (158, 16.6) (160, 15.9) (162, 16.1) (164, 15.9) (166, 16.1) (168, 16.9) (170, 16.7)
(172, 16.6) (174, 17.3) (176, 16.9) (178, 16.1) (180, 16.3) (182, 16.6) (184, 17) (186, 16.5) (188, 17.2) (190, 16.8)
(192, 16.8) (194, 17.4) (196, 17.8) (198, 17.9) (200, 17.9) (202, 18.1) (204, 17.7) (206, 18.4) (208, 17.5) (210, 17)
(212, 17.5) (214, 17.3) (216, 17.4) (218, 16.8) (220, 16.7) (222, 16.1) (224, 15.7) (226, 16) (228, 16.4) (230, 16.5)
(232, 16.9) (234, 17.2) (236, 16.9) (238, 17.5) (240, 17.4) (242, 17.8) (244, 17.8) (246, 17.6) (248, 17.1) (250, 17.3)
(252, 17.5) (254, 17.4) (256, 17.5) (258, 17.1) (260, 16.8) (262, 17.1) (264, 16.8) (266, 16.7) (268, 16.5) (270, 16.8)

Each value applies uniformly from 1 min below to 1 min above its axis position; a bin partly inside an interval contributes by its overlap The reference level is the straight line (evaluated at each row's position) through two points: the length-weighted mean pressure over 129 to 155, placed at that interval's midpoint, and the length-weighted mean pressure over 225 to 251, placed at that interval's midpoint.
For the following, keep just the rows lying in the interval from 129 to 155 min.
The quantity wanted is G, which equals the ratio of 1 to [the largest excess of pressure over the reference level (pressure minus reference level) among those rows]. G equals 1.7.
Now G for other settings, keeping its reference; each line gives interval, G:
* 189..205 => 1.0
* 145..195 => 2.5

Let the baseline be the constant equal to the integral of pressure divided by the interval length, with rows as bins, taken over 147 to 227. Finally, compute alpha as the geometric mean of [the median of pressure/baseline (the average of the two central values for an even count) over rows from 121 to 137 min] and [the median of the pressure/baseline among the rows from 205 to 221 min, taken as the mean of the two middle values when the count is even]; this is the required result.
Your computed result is 1.02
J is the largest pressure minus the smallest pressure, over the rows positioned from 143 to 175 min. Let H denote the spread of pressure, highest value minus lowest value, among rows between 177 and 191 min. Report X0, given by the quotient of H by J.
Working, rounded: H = 1.1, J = 1.6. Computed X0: 0.69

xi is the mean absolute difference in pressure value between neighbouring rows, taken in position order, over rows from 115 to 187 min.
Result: 0.33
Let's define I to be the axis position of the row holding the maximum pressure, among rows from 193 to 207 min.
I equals 206 min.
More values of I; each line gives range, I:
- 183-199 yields 198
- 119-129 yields 124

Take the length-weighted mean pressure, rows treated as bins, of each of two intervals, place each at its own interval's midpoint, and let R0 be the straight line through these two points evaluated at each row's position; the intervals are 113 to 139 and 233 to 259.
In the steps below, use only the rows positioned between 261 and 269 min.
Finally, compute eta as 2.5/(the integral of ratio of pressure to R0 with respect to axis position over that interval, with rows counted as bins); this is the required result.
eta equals 0.325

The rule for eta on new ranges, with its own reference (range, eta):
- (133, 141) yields 0.311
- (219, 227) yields 0.336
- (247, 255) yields 0.314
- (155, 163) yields 0.326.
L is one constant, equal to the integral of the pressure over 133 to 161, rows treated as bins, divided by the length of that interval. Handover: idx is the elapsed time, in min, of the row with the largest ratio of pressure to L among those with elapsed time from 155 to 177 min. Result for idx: 174 min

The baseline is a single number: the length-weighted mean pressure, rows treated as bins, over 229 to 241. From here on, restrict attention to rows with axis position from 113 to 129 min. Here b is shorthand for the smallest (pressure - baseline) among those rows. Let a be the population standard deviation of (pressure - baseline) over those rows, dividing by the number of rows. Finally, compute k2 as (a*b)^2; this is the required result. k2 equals 0.04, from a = 0.3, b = -0.7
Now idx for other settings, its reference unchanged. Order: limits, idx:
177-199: 198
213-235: 216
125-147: 138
